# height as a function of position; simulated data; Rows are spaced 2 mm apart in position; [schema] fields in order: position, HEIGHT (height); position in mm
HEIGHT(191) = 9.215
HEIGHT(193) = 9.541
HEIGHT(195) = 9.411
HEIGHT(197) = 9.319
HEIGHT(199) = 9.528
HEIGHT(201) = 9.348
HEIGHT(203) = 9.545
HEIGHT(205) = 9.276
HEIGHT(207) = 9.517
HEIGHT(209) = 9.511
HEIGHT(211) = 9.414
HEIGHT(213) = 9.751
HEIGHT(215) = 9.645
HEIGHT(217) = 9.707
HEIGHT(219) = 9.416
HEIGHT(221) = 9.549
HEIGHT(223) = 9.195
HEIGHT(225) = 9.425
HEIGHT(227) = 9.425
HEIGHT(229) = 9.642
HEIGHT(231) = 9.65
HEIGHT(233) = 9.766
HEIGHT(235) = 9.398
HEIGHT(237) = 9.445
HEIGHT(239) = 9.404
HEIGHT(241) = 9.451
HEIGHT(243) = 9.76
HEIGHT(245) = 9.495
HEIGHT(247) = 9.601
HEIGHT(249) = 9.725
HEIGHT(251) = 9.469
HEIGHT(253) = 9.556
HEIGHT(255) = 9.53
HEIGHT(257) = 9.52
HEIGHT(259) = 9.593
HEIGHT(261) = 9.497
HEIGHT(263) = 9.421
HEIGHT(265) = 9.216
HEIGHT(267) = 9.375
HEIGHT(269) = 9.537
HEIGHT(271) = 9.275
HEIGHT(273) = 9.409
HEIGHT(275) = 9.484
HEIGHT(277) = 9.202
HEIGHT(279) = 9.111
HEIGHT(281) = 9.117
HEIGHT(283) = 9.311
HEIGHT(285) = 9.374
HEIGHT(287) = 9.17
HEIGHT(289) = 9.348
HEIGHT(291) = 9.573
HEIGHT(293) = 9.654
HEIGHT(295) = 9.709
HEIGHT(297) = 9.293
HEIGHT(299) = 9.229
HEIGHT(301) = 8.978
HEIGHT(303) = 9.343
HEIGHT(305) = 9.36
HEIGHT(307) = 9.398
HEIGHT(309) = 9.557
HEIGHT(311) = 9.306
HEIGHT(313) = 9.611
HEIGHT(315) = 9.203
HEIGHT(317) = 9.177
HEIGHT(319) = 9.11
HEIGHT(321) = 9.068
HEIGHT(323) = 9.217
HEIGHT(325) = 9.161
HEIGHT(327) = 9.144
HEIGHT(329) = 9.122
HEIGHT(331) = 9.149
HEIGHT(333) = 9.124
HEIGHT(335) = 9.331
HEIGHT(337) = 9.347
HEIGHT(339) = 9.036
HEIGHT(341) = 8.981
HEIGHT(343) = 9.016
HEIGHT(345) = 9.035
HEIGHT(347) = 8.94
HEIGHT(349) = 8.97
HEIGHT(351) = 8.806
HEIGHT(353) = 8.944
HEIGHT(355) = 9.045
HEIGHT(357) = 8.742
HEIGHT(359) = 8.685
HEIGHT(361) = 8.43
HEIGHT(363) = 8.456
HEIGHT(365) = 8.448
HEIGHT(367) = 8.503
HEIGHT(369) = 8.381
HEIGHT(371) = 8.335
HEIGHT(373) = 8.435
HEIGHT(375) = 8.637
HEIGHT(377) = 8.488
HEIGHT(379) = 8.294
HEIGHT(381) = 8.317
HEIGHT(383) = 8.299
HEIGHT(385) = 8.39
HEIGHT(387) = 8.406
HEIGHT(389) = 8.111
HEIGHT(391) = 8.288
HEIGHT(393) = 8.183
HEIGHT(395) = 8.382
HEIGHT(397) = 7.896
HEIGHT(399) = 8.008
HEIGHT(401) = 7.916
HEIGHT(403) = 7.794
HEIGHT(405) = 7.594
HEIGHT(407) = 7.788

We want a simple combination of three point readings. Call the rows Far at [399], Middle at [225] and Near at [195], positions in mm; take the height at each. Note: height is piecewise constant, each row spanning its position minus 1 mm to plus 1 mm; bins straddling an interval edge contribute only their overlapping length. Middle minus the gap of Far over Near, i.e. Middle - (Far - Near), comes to 10.83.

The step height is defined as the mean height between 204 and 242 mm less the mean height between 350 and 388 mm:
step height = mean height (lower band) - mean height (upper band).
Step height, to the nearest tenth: 1.0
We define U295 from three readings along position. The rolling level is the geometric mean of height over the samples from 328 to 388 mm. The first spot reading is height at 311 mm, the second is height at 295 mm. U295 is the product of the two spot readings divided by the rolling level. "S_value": 10.3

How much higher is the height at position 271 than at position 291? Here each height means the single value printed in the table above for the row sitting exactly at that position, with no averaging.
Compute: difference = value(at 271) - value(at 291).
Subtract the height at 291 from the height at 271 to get -0.3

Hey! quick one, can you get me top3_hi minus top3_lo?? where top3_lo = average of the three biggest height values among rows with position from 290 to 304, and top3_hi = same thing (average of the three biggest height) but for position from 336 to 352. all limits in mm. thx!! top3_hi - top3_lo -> -0.51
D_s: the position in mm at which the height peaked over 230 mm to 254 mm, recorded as 233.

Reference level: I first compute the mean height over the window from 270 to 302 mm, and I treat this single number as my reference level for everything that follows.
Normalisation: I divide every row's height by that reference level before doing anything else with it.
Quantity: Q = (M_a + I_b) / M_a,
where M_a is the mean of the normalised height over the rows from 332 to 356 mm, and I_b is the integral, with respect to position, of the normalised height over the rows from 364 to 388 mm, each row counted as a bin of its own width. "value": 23.3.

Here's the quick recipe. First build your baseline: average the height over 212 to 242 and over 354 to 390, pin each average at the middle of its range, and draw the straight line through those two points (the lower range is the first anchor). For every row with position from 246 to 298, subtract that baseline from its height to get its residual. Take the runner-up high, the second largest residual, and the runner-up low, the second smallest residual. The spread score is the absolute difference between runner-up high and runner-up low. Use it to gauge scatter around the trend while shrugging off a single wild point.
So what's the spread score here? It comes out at 0.64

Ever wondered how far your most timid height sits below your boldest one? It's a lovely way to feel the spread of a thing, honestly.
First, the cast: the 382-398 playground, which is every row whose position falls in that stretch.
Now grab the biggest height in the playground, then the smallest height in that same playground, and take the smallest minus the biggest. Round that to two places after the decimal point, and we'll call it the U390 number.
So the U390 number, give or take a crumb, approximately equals -0.51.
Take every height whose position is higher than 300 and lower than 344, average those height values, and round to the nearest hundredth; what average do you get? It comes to 9.22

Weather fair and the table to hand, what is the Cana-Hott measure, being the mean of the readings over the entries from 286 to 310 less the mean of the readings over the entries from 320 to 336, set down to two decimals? 0.22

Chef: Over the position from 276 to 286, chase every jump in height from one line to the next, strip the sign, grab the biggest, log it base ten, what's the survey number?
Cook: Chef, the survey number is -0.71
